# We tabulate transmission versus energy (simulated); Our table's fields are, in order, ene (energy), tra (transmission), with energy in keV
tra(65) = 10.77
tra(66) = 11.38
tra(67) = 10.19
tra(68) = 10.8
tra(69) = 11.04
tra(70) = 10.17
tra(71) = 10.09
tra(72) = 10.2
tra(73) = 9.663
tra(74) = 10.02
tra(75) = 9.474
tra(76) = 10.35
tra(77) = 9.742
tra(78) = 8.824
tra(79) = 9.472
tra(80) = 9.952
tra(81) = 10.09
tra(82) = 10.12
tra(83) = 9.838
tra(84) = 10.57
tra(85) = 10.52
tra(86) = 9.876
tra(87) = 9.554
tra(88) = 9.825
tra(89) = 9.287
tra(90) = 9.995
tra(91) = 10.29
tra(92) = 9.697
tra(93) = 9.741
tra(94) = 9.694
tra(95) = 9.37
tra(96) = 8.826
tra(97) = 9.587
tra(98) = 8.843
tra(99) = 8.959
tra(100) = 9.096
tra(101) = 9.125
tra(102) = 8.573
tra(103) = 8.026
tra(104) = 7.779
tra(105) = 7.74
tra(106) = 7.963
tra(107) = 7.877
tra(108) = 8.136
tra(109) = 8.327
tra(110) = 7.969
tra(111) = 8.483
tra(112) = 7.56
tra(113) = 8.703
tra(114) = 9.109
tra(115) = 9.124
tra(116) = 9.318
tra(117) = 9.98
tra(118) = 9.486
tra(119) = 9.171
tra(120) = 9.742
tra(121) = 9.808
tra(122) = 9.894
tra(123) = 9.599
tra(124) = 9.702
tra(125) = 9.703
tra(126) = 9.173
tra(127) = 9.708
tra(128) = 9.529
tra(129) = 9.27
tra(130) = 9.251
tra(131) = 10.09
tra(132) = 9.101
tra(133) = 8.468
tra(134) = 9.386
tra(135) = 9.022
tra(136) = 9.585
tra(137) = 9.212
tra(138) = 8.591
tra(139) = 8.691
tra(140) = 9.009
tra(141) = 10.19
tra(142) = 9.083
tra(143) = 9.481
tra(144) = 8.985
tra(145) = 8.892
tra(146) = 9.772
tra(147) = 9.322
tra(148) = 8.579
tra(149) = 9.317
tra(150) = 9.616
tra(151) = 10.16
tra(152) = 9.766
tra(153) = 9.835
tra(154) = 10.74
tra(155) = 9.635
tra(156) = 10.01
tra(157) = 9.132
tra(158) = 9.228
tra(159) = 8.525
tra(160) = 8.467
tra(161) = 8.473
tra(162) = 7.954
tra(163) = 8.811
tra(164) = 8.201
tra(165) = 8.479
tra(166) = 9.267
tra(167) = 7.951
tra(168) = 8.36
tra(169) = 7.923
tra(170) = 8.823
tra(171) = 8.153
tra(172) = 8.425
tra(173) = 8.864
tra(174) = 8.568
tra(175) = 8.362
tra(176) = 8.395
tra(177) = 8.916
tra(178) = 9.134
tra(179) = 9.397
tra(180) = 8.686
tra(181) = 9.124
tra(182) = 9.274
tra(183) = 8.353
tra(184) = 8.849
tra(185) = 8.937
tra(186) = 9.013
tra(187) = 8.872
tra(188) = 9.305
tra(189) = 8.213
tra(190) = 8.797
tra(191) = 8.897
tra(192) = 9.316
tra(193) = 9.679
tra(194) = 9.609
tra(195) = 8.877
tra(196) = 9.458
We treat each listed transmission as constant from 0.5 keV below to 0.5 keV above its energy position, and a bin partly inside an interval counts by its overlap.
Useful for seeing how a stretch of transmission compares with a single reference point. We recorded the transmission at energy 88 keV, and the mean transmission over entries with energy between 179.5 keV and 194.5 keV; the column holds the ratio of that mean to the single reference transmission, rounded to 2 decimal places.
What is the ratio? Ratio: 0.92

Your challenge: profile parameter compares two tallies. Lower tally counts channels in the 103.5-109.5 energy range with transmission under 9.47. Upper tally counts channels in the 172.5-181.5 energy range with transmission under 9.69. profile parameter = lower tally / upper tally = 0.67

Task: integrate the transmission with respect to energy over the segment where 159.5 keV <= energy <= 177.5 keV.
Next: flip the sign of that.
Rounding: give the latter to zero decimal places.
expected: -152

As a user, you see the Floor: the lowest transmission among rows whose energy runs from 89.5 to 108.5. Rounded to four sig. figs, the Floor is 7.740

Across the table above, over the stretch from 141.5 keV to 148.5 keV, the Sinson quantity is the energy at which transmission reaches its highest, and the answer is 146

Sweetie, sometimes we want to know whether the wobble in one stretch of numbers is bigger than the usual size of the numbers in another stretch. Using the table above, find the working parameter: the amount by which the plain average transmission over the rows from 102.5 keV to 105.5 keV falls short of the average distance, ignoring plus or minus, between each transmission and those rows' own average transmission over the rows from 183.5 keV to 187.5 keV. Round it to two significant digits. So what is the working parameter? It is -7.8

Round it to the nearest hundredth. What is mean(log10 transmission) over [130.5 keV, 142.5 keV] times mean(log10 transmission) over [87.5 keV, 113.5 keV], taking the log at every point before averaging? 0.91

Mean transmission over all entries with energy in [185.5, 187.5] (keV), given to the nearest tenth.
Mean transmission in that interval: 8.9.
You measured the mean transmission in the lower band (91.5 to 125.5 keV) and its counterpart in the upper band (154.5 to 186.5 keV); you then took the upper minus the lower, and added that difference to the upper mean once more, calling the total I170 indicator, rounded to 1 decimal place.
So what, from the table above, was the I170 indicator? 8.5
